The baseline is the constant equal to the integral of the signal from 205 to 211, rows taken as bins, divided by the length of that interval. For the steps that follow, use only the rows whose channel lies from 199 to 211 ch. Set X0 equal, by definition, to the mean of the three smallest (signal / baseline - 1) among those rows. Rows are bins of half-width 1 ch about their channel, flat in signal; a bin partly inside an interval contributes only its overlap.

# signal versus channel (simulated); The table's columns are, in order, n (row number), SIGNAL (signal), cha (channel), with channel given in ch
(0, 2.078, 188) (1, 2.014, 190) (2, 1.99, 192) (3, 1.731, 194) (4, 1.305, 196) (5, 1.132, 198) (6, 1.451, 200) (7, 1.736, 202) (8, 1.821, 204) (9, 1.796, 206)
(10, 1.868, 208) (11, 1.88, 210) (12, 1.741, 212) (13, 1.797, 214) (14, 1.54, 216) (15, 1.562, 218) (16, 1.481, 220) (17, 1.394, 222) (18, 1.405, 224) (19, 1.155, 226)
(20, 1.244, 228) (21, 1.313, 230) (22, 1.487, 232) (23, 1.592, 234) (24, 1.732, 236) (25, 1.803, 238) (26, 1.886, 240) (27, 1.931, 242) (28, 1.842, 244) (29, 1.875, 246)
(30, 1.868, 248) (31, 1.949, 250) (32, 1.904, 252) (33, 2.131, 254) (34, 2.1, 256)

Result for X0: -0.10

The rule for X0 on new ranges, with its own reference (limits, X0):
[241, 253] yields 0.01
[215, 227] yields -0.29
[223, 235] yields -0.33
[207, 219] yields -0.13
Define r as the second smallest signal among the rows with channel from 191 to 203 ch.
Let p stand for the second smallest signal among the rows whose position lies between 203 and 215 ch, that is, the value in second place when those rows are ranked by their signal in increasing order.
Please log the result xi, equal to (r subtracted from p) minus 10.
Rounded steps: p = 1.796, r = 1.305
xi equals -9.5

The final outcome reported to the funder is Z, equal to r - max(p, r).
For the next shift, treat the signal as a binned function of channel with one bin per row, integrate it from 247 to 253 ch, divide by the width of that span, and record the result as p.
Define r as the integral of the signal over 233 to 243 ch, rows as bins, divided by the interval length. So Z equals -0.12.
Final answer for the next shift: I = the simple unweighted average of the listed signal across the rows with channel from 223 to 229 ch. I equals 1.27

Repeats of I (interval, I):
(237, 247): 1.87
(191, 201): 1.52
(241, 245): 1.89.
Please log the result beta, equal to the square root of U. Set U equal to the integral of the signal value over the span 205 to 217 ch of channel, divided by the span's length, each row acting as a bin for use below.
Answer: 1.331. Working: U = 1.77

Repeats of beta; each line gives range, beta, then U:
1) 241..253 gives 1.377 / 1.89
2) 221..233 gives 1.155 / 1.33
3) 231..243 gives 1.319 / 1.74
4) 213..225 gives 1.237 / 1.53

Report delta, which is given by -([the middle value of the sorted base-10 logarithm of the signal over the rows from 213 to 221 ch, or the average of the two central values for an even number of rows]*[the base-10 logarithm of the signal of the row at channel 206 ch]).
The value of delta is -0.048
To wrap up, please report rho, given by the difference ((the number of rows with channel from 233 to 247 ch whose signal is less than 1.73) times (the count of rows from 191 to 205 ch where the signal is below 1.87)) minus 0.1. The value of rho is 6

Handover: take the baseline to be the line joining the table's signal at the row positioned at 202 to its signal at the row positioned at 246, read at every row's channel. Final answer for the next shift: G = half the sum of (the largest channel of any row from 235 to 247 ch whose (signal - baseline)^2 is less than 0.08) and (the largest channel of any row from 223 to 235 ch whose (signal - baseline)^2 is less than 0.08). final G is 240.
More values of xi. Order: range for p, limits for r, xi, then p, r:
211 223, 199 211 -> -10.3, 1.481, 1.736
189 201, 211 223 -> -10.2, 1.305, 1.481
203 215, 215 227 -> -9.6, 1.796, 1.394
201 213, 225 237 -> -9.5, 1.741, 1.244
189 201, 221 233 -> -9.9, 1.305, 1.244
